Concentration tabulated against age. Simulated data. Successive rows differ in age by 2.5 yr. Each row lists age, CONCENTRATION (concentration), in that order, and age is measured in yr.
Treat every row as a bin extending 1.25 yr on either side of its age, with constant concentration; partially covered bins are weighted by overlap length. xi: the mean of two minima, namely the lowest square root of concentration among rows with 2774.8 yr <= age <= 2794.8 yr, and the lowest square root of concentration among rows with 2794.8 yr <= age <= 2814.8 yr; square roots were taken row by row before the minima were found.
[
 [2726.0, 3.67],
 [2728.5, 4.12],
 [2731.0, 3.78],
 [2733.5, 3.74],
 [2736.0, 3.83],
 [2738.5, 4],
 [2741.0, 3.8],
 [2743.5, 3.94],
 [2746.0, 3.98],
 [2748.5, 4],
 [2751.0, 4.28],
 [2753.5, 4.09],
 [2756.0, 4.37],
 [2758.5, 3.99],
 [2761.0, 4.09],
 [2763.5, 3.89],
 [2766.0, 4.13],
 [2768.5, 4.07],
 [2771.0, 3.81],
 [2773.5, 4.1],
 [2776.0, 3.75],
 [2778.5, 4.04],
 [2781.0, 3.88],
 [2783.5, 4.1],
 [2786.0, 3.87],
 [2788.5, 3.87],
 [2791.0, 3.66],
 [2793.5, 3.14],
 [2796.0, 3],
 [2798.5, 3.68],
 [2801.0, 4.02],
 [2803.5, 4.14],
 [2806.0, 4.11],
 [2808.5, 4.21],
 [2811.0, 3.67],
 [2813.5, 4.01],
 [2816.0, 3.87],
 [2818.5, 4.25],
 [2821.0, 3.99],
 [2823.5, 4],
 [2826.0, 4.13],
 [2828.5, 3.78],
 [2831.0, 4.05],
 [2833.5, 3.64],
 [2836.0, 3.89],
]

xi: 1.75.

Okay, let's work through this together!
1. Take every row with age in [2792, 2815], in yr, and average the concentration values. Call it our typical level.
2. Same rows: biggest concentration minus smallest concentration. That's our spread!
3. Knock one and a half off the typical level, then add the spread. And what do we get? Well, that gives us 3.49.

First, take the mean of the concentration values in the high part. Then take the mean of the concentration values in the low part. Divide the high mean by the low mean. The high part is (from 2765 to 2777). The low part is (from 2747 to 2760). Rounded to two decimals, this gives 0.96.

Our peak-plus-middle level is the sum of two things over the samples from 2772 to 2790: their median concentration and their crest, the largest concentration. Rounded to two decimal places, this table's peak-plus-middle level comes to 7.98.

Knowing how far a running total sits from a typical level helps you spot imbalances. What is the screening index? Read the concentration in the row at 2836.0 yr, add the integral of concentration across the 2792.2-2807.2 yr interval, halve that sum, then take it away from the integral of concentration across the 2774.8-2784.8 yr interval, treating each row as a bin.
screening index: 10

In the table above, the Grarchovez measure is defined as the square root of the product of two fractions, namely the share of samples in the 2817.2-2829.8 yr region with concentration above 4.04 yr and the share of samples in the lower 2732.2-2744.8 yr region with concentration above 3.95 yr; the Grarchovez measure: 0.28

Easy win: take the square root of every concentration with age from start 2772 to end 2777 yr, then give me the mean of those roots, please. 1.98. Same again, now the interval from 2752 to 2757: 2.06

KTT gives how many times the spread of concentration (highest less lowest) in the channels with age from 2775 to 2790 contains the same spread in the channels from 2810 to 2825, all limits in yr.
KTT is 0.6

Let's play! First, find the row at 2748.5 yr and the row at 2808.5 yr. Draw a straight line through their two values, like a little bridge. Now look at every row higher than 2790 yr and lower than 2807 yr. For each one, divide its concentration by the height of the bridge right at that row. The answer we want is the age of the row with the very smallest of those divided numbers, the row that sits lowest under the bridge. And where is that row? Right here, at 2796.0 yr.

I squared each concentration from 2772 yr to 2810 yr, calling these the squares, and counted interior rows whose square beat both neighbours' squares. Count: 3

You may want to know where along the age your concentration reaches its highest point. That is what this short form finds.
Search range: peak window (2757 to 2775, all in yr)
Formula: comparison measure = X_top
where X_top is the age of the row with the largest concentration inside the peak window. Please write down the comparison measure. 2766.0 yr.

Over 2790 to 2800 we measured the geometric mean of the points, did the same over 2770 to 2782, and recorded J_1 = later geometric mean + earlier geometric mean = 7.27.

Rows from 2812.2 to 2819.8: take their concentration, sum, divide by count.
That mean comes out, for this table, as 4.04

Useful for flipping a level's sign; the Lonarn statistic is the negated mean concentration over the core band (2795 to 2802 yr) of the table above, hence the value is -3.57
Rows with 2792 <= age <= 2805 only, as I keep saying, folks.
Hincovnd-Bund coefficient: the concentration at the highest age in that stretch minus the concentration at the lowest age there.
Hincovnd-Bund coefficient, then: 1.00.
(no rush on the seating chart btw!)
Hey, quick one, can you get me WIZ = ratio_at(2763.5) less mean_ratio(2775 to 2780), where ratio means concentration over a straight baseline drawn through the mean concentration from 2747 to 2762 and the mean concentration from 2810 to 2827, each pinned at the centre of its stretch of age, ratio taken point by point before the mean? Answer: -0.01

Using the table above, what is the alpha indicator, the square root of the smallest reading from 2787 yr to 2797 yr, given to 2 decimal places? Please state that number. 1.73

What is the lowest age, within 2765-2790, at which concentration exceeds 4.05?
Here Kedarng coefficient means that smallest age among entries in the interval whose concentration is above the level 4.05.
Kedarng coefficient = 2766.0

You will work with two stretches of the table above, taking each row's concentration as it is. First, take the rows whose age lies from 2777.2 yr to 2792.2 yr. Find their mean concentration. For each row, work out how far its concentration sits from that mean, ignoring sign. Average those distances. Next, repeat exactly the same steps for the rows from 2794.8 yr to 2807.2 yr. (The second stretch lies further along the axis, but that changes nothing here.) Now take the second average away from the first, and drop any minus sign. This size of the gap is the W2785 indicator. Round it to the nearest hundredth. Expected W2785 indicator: 0.25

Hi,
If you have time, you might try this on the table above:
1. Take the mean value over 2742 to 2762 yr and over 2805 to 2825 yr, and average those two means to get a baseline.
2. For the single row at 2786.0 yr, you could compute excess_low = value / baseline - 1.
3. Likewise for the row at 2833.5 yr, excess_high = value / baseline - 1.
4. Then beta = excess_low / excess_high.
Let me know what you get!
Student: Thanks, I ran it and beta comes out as 0.44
